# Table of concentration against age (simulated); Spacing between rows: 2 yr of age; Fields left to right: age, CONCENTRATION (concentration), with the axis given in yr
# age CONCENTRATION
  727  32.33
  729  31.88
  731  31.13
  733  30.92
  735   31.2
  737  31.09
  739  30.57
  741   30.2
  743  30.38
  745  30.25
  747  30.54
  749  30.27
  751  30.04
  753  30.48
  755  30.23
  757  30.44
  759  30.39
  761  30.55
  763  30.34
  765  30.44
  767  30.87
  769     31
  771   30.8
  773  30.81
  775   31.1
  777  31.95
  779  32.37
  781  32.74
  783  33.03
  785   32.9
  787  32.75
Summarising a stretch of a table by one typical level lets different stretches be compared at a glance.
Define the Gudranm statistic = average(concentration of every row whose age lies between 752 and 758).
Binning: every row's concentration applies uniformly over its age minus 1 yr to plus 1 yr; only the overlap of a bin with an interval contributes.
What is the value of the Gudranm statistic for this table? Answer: 30.4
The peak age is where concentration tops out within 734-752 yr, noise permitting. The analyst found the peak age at 735 yr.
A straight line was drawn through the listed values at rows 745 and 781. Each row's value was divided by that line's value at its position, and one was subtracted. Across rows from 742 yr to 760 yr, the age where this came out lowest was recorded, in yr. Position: 759 yr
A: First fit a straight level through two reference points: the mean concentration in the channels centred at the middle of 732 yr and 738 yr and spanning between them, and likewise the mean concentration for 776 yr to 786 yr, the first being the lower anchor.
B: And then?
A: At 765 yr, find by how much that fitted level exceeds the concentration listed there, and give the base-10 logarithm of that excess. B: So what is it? 0.21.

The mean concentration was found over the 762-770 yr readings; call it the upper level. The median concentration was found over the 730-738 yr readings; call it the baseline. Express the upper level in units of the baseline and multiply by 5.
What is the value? 4.9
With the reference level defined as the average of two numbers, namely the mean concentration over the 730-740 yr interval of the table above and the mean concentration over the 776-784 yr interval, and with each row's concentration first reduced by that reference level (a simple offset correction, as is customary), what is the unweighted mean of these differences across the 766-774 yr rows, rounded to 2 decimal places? -0.88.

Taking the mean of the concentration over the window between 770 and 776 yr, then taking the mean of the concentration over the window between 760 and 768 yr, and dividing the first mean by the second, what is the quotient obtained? 1.01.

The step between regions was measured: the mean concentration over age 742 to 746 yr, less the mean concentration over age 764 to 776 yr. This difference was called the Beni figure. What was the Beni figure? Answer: -0.52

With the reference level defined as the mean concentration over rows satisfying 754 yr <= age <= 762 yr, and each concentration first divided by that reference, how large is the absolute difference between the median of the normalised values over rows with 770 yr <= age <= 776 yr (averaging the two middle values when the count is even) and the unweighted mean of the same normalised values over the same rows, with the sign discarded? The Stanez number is 0.0031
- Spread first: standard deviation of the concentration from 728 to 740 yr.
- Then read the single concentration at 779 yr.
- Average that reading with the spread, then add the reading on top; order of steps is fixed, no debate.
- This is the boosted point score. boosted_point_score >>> 48.8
